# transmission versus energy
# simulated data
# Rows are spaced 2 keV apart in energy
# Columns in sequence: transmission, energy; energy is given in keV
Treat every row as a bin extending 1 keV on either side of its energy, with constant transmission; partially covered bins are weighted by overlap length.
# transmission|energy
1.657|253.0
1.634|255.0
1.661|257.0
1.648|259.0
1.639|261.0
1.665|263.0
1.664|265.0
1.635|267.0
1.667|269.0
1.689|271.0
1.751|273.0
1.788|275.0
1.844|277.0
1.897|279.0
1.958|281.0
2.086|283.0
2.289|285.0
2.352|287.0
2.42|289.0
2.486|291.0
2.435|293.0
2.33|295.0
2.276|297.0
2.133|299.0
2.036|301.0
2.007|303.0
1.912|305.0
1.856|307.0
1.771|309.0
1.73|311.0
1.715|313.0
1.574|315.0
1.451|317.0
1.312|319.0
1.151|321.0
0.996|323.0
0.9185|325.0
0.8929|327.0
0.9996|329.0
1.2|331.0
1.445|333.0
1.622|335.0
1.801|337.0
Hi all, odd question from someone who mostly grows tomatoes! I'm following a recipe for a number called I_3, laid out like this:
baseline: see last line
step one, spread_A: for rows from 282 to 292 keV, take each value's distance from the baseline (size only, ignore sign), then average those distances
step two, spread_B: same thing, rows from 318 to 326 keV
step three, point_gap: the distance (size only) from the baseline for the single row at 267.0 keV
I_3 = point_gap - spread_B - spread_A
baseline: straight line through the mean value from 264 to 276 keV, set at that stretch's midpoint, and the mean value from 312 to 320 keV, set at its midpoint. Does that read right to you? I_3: -1.0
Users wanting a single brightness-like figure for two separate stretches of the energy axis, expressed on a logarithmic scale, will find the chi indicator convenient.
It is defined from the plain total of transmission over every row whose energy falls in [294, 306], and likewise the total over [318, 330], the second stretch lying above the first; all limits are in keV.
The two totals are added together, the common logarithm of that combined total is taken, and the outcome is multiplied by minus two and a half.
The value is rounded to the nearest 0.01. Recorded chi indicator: -3.19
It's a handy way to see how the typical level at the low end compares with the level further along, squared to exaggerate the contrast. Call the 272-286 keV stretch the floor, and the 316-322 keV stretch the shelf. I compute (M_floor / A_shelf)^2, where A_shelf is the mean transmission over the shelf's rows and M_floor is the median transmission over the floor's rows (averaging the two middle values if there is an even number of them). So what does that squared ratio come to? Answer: 2.1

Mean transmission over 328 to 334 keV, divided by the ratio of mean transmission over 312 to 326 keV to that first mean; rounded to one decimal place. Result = 1.1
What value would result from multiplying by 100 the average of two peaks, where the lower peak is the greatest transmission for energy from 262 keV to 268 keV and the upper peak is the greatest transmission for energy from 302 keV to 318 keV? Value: 184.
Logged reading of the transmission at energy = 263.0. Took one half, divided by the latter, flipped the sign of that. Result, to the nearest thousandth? -0.300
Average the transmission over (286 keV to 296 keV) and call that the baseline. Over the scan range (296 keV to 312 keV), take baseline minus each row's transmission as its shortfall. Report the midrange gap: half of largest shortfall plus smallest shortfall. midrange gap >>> 0.40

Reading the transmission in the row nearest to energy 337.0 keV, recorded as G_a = 1.801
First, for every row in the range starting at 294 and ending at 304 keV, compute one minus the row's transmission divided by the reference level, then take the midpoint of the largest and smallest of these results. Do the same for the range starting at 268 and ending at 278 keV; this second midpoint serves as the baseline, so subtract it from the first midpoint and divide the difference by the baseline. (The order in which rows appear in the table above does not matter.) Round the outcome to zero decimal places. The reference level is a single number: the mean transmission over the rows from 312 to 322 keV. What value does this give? 1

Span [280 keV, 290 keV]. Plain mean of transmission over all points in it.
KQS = 2.22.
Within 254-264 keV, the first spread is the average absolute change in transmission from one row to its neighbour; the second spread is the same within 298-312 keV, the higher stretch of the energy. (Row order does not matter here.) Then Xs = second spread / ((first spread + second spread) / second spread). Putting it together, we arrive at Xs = 0.053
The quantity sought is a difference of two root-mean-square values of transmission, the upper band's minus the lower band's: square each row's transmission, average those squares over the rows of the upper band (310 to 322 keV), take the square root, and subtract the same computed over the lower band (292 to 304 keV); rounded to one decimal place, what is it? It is -0.7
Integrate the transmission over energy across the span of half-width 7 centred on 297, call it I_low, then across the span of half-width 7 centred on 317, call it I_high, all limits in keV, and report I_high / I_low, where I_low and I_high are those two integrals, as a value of 0.6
